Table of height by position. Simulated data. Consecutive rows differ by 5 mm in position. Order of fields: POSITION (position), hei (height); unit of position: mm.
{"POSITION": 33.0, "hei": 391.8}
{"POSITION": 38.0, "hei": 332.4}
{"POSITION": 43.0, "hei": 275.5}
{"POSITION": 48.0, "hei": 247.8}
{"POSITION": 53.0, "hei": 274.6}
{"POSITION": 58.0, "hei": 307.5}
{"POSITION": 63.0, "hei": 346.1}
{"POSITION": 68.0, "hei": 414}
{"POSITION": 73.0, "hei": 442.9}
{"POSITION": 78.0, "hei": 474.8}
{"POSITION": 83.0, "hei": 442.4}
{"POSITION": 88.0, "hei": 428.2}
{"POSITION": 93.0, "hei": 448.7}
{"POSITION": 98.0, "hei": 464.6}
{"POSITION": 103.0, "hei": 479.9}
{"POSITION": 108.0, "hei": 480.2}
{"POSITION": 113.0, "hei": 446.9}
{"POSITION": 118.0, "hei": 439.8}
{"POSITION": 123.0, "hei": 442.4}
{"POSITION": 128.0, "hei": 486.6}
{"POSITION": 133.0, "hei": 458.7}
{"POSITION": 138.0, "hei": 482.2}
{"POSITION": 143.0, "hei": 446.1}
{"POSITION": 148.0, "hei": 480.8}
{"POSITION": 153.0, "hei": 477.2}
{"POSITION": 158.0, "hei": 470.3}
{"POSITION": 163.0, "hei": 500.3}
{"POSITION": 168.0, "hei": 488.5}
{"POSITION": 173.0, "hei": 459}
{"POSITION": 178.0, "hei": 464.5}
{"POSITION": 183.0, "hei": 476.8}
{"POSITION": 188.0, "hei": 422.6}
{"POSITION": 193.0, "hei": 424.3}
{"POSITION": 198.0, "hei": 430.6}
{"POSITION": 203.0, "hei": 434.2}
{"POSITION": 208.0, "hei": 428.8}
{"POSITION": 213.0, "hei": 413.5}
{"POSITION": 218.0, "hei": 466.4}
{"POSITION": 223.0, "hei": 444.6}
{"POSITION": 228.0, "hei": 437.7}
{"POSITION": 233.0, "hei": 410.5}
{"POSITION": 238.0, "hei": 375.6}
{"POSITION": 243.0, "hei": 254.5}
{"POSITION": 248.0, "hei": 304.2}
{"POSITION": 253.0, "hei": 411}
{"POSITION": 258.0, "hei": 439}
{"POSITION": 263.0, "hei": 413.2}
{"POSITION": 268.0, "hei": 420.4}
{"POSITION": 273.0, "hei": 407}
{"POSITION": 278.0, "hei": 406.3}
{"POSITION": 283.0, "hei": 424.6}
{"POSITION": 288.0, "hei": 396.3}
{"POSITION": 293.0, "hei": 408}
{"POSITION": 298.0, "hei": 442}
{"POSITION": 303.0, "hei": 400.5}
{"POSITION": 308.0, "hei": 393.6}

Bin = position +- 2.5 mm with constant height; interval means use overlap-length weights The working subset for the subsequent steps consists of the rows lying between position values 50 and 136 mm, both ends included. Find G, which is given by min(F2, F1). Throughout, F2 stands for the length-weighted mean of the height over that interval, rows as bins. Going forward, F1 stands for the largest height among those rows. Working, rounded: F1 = 486.6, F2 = 427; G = 427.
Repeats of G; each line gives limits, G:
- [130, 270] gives 434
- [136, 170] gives 478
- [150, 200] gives 462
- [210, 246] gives 399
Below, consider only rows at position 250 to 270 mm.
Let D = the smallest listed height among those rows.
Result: 411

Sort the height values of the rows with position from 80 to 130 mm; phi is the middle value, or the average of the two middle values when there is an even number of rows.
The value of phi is 448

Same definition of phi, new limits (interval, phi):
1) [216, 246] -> 424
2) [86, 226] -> 459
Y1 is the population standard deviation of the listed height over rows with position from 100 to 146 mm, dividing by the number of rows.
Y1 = 18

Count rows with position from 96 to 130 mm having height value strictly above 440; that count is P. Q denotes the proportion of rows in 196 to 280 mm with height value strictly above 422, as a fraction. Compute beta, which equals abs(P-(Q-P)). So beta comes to 12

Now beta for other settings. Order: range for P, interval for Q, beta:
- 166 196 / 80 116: 7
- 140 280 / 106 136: 21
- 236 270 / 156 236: 1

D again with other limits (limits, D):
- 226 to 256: 254.5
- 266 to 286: 406.3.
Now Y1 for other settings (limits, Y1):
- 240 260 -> 76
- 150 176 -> 14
